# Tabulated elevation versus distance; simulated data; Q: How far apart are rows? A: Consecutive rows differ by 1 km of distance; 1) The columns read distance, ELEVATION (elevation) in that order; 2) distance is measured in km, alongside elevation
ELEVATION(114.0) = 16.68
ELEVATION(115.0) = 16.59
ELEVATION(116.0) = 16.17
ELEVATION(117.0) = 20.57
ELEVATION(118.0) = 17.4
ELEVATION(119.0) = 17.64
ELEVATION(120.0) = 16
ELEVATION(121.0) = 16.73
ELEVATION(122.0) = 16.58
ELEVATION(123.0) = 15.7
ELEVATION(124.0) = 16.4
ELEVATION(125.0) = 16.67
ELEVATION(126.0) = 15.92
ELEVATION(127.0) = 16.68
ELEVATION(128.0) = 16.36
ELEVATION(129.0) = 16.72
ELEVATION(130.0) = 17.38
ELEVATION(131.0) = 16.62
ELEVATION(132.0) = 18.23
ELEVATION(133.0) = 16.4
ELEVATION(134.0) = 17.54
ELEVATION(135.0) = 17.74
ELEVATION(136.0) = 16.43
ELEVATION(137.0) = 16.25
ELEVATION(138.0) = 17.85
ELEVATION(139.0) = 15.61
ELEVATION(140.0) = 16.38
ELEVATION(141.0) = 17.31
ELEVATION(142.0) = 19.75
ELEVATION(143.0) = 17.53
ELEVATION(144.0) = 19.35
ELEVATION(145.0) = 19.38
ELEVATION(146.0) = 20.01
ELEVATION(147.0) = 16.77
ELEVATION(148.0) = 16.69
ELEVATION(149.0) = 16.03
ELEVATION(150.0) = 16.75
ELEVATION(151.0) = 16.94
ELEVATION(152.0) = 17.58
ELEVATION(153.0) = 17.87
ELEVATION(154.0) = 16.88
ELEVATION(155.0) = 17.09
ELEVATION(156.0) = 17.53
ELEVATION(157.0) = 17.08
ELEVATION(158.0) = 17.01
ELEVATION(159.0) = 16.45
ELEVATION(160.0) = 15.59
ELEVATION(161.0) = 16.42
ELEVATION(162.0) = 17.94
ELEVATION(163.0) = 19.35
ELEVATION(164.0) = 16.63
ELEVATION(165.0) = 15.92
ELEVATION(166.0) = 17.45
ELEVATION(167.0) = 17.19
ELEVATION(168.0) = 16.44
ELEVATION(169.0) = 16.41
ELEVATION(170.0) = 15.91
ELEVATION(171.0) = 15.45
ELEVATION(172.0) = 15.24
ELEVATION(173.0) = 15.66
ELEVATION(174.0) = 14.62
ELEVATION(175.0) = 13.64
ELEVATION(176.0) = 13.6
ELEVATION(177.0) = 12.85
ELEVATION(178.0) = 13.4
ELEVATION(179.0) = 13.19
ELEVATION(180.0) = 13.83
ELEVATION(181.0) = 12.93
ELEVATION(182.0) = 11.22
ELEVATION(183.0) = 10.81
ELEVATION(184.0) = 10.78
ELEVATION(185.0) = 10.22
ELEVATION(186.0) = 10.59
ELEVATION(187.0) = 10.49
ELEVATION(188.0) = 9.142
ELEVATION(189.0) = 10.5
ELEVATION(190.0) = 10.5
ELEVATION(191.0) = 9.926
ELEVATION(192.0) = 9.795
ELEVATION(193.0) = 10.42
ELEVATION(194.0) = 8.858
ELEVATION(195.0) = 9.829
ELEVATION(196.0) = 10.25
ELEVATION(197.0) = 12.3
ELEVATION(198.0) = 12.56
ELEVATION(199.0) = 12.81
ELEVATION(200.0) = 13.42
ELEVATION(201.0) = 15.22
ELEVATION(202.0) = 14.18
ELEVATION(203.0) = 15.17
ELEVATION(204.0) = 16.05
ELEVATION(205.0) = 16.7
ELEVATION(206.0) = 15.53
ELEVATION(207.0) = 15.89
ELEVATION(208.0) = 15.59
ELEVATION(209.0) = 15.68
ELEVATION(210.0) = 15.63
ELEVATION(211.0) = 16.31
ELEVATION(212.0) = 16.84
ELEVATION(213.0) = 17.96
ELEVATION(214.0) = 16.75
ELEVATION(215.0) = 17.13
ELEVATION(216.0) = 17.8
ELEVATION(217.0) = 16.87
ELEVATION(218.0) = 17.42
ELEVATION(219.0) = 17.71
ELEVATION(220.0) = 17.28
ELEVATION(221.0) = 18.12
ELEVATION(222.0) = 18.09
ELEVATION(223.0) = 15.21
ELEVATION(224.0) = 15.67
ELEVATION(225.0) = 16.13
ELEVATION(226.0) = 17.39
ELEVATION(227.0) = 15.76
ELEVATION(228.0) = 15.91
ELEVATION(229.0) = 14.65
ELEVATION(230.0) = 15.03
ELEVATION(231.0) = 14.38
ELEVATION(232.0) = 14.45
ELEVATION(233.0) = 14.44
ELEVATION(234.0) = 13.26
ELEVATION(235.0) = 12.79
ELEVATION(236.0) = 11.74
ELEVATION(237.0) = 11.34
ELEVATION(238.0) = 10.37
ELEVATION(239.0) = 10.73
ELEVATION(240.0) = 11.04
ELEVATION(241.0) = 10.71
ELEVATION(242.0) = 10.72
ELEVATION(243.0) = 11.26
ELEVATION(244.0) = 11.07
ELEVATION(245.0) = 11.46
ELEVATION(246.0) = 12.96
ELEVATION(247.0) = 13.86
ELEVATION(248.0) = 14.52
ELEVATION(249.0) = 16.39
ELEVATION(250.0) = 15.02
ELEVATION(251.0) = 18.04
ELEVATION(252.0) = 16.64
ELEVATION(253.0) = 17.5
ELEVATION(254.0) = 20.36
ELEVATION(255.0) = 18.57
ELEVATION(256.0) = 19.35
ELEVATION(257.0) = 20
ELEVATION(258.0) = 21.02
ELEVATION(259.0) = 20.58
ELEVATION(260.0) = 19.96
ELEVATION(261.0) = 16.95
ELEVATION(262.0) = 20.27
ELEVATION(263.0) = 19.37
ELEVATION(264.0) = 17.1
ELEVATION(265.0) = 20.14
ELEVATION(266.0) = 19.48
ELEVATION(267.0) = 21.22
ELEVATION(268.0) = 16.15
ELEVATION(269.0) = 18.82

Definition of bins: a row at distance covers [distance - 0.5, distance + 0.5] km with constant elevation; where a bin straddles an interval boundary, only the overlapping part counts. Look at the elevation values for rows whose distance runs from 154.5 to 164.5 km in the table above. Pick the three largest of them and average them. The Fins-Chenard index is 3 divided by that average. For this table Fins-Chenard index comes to 0.164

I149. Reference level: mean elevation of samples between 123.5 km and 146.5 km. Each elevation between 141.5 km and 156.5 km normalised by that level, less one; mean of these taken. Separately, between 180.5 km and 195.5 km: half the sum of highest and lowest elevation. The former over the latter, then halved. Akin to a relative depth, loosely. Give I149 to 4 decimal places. 0.0011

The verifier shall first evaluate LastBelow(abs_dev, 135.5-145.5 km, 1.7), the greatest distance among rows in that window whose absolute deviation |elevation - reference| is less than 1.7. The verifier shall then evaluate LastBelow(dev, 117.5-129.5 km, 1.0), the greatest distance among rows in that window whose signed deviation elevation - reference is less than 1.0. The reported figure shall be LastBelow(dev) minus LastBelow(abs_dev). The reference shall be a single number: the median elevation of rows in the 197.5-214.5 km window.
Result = -13 km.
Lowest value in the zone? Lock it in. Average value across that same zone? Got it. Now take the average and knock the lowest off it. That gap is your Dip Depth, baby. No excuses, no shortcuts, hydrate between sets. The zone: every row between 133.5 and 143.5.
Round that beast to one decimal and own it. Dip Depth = 1.6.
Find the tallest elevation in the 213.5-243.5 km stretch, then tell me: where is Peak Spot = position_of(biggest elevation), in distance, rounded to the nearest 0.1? 221.0 km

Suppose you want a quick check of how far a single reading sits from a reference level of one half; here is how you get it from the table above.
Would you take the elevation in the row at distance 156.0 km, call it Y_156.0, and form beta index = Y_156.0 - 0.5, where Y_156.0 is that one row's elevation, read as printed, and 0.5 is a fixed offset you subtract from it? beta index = 17.0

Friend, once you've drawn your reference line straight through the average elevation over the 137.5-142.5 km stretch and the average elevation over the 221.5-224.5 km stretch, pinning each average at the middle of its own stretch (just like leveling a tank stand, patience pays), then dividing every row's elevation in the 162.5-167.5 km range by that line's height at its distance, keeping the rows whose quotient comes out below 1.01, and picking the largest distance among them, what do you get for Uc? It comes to 167.0 km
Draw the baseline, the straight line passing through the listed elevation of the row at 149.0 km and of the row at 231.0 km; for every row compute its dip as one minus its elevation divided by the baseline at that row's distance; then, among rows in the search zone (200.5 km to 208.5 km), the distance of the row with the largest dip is 202.0 km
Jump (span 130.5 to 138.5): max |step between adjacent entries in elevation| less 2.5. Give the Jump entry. -0.67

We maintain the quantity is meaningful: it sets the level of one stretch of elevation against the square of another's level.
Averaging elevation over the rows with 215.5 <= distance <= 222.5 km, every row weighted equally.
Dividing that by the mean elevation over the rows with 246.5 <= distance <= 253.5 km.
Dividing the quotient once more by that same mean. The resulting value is 0.069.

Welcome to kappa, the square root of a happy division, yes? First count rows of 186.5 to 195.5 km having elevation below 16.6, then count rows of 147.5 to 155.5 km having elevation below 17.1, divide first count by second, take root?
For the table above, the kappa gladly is 1.22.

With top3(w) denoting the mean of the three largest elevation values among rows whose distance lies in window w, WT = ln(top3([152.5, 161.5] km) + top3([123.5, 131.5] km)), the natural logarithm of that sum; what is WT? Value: 3.54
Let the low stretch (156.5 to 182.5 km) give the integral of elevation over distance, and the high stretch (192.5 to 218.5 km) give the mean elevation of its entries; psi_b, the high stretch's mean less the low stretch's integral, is -387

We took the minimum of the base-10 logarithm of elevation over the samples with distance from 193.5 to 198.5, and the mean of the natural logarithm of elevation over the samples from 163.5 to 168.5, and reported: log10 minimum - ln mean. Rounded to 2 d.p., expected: -1.87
